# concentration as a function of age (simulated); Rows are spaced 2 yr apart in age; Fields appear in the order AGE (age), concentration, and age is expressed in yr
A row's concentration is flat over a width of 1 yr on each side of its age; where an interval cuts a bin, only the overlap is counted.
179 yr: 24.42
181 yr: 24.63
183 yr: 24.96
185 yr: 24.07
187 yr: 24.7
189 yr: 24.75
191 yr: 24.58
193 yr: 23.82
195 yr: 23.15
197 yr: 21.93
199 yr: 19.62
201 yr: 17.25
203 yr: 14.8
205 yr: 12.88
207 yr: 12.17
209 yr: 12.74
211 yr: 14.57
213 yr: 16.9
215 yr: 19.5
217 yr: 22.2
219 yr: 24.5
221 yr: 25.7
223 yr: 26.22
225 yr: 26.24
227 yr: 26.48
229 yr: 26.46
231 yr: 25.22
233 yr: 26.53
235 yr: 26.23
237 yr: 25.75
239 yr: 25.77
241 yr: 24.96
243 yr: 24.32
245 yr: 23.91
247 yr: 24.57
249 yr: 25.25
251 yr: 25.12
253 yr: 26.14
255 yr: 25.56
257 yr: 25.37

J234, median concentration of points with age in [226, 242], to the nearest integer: 26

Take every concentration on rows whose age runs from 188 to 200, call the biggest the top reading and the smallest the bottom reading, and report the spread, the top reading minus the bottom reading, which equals 5.1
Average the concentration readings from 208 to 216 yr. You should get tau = 16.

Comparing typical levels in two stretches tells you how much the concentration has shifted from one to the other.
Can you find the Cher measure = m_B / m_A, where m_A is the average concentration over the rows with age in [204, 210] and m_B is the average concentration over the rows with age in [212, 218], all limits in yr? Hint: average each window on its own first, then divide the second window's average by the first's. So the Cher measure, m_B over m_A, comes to 1.6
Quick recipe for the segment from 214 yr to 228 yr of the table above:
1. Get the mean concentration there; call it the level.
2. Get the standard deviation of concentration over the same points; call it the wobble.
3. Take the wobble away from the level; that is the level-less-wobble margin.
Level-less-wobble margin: 22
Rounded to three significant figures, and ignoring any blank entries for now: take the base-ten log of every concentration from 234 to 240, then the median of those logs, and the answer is 1.41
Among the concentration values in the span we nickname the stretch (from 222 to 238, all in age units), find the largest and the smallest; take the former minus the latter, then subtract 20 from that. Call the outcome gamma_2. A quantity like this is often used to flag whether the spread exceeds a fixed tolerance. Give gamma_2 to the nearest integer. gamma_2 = -19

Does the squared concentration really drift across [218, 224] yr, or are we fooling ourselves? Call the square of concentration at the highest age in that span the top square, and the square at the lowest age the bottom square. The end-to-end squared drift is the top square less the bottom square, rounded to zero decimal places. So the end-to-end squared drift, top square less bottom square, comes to 87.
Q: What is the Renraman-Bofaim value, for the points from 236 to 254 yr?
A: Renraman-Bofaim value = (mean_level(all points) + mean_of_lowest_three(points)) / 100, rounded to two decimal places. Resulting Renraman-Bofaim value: 0.49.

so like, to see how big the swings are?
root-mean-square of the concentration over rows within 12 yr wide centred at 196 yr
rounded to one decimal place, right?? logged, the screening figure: 21.9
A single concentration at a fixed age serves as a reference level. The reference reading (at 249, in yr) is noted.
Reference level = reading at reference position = 25.25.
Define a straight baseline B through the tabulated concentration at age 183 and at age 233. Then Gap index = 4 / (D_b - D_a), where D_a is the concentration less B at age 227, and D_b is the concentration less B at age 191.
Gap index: -5.2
